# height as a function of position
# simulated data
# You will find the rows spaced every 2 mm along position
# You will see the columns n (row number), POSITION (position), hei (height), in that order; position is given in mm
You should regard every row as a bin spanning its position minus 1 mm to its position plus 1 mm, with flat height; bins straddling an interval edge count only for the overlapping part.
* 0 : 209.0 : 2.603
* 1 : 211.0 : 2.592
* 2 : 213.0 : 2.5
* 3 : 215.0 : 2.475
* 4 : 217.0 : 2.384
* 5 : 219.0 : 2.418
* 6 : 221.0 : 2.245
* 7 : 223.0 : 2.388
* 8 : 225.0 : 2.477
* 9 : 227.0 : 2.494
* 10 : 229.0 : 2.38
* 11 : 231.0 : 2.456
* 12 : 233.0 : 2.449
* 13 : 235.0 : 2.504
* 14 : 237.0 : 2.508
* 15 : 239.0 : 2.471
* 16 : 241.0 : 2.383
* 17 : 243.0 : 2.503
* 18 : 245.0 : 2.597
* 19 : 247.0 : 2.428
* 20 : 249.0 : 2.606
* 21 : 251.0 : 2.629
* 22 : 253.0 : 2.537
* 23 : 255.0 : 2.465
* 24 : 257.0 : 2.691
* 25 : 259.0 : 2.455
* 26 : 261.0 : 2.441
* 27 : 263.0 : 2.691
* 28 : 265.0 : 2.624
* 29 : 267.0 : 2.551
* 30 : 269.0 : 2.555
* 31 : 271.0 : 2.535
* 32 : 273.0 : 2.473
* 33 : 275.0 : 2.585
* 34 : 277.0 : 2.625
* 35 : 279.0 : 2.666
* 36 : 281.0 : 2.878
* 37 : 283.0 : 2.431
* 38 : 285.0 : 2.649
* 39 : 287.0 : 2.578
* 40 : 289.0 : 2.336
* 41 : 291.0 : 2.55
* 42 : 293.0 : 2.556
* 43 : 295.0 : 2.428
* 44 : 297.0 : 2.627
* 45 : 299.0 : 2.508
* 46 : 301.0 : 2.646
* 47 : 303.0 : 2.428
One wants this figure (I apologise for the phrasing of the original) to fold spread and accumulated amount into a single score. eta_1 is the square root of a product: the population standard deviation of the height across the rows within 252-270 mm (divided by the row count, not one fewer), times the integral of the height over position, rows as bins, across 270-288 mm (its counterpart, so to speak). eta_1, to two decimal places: 2.06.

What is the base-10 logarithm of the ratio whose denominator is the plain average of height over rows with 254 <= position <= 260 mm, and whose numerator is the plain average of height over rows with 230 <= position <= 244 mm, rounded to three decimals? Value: -0.012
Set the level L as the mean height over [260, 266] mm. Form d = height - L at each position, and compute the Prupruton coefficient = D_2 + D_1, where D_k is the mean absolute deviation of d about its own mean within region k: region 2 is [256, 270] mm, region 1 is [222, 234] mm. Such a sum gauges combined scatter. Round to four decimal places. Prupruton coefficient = 0.1201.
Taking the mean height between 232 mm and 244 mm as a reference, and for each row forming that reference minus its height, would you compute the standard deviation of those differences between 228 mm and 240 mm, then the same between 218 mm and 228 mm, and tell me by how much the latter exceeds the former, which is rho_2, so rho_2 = 0.05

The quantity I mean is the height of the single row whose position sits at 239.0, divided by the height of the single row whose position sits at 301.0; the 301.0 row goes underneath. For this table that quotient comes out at 0.93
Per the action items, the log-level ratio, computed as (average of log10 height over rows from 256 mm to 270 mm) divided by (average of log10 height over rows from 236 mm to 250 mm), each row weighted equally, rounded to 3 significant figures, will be 1.03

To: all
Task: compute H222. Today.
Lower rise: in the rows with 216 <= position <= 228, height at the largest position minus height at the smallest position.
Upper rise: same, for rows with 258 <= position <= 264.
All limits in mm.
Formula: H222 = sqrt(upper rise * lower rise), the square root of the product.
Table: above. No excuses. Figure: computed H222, 0.16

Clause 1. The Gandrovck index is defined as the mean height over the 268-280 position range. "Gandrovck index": 2.57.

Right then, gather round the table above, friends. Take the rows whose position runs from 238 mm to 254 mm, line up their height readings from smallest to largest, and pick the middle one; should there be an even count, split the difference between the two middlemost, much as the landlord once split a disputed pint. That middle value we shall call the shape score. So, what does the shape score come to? 2.52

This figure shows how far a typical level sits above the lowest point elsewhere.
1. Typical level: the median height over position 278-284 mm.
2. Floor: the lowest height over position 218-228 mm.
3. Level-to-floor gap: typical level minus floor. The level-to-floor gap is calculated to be 0.42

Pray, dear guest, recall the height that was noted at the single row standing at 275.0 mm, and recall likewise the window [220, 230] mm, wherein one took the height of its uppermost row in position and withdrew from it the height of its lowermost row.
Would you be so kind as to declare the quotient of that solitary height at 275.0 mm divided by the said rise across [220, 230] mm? 19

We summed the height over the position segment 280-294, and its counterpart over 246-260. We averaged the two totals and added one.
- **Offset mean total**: 18.9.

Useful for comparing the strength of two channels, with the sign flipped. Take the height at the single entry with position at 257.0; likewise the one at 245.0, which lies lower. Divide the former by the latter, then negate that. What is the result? -1.04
